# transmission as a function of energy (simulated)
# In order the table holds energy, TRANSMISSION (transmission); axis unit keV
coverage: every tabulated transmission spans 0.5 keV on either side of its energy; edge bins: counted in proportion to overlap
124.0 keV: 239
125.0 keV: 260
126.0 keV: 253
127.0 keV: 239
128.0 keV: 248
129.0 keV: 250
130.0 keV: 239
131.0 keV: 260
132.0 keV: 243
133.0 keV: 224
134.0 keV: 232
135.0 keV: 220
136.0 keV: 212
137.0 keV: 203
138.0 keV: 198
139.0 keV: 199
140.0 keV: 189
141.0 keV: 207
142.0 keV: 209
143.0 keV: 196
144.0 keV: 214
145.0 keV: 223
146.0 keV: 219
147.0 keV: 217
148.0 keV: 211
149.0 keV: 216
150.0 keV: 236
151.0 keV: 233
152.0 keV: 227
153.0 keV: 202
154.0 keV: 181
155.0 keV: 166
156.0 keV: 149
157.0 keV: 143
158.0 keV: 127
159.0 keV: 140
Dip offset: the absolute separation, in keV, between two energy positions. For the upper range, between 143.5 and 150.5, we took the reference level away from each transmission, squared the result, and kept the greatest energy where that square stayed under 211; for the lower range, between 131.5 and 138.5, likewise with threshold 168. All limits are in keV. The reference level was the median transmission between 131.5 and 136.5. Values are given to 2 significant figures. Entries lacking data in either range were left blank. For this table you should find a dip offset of 14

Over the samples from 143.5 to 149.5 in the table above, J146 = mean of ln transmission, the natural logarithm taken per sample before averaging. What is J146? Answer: 5.38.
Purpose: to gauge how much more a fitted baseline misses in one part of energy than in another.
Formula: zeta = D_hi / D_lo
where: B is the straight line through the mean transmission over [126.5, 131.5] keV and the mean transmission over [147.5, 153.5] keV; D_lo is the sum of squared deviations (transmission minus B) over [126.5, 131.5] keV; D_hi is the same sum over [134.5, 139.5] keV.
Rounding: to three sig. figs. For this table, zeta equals 12.5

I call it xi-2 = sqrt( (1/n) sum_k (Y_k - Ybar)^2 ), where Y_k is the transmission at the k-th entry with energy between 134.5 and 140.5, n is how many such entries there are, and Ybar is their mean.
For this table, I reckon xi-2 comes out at 10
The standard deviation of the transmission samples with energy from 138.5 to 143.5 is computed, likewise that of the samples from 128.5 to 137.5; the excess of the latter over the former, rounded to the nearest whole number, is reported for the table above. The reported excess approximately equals 10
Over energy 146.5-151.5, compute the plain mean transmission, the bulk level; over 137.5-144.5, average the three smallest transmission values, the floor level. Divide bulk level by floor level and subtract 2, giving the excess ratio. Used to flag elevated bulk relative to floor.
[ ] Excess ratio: -0.85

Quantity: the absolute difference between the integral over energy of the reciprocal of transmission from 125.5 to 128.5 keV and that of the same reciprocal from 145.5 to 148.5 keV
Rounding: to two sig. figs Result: 0.0017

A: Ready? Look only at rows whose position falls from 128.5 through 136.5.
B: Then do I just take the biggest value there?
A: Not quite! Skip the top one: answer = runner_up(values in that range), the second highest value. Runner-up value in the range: 250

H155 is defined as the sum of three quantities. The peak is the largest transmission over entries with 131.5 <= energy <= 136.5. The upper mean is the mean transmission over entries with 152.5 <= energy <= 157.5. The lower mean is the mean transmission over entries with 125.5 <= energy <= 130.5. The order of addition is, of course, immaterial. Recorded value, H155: 657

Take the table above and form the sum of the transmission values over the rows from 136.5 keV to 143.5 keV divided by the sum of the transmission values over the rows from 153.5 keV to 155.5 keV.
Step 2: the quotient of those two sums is 4.0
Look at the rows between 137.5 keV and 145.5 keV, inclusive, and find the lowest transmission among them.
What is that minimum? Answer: 189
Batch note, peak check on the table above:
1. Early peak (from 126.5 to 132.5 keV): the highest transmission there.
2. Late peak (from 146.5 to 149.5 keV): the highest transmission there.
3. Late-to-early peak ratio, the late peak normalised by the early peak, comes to 0.83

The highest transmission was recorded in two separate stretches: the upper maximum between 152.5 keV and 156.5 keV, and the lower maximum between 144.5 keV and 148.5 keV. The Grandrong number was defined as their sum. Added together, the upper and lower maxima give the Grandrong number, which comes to 425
